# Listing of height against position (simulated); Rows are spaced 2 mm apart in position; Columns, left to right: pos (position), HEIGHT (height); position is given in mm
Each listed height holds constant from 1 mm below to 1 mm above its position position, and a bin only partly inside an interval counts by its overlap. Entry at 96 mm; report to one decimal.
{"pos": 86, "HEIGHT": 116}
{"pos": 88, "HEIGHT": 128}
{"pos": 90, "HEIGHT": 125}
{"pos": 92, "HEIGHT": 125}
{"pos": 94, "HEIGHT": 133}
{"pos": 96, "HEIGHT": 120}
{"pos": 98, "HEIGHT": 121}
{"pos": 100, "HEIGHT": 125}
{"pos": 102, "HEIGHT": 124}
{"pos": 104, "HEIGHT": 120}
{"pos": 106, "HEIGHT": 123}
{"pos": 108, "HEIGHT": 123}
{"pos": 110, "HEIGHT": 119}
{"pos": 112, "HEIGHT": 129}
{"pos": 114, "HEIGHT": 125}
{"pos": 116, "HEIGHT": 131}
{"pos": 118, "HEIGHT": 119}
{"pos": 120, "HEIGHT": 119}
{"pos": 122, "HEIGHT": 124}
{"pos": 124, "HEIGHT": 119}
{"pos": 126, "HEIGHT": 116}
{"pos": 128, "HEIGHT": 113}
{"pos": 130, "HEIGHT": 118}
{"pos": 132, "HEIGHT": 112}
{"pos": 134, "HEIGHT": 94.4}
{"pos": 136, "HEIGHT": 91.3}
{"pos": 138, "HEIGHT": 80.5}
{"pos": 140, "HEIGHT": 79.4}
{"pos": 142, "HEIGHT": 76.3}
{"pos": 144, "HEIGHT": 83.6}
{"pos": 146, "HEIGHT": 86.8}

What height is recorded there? 120.0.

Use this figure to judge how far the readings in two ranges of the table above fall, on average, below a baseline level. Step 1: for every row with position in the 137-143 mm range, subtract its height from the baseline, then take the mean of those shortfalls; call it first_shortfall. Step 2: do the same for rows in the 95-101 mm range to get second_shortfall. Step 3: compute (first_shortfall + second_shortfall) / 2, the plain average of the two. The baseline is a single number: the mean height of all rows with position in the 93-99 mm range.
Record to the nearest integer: 24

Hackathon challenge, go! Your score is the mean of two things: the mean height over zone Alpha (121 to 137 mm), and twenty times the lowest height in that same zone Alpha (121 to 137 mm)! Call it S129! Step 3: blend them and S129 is 968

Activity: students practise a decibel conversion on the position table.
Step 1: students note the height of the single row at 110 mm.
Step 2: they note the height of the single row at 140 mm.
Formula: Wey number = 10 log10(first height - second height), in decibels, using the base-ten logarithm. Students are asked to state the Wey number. 16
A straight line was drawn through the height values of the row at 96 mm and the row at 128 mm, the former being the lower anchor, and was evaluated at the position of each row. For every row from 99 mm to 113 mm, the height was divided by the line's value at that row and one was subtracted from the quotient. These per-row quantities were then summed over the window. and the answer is 0.33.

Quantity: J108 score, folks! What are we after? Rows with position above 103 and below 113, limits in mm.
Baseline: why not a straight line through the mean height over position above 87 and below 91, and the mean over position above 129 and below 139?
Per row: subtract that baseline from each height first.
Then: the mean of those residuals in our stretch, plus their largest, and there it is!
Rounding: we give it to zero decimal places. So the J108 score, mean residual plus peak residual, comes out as 24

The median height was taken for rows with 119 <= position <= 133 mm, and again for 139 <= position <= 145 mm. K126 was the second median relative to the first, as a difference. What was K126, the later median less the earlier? -39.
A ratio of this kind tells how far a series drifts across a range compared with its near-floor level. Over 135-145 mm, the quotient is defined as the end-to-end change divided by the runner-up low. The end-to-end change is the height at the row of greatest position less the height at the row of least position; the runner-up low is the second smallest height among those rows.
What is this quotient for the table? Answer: -0.10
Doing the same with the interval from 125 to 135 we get -0.19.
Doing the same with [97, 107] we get 0.02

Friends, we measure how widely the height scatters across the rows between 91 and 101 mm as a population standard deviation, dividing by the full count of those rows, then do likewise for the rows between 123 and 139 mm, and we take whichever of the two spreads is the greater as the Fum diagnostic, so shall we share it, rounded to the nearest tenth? 13.7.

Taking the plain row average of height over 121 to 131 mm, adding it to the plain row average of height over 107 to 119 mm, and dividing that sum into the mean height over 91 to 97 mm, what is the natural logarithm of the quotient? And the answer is -0.65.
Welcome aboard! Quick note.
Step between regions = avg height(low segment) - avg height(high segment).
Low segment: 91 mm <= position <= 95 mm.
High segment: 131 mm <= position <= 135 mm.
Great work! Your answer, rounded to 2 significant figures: 26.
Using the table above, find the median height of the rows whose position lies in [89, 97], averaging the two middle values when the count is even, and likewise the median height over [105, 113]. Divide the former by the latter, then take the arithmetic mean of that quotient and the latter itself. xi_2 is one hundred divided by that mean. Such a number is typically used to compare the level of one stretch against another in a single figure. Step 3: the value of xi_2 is 1.61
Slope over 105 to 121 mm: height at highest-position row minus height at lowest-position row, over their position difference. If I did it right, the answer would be -0.3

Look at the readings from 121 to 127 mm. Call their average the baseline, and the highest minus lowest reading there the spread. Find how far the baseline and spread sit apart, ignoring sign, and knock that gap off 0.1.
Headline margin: -112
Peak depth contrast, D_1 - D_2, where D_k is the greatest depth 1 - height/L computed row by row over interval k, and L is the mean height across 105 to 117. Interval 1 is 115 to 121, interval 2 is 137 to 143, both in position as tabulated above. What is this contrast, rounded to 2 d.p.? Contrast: -0.34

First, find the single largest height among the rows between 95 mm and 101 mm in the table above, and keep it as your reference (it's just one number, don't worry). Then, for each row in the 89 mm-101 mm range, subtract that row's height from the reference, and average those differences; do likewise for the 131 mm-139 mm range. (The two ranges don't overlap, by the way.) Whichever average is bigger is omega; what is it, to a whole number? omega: 30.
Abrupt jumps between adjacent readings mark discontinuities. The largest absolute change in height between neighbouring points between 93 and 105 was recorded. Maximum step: 13.0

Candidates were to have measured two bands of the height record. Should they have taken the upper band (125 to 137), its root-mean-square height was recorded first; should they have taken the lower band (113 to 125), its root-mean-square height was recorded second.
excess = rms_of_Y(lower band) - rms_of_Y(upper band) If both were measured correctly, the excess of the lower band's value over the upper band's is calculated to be 15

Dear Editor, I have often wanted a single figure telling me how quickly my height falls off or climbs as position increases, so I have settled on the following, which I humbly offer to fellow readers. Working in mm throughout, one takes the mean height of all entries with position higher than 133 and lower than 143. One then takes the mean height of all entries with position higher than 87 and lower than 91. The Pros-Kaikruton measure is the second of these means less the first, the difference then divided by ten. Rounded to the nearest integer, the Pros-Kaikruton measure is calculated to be 4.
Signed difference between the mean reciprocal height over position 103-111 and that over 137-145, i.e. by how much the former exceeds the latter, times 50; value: -0.21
